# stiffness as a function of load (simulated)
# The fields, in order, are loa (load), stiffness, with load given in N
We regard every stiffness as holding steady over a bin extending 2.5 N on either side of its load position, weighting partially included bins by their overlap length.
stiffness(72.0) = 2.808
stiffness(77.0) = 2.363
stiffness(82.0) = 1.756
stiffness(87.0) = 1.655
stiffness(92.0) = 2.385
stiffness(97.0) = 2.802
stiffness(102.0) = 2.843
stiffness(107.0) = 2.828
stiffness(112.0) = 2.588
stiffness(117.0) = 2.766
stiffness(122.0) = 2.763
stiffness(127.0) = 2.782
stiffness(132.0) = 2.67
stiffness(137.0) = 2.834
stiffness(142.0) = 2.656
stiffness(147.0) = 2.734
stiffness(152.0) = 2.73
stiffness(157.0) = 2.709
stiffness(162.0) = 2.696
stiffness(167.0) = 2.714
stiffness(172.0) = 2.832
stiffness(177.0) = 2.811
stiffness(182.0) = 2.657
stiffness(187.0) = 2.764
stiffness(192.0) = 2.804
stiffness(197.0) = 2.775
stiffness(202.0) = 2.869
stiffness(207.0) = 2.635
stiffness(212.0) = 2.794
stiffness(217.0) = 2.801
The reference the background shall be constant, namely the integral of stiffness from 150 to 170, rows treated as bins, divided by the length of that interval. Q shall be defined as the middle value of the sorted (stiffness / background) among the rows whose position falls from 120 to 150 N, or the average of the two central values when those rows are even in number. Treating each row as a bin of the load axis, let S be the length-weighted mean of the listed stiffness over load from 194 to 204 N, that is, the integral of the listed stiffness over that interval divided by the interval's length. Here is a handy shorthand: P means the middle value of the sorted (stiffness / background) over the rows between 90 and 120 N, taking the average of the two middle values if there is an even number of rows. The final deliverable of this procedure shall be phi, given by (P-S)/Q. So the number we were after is -1.77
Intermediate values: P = 1.03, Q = 1.01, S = 2.82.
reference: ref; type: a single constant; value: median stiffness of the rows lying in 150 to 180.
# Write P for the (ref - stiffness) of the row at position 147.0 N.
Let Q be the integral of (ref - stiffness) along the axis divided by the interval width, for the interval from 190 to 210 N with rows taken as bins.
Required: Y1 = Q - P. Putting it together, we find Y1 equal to -0.04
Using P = -0.01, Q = -0.05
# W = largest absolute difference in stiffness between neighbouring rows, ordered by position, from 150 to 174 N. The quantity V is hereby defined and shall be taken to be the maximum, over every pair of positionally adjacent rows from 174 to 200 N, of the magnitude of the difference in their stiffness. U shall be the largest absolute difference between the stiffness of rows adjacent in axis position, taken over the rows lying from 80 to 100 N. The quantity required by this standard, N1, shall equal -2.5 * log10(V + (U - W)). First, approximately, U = 0.73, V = 0.15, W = 0.12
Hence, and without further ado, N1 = 0.3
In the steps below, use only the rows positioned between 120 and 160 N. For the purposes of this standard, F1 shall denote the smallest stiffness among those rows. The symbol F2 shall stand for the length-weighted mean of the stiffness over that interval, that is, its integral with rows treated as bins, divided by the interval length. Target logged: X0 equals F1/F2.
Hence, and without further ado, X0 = 0.972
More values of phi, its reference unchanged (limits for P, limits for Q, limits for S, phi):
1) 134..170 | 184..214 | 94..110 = -1.76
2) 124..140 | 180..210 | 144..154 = -1.67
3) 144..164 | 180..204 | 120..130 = -1.73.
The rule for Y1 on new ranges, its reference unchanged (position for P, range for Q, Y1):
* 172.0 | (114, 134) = 0.09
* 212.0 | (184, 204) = 0.00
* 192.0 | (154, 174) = 0.07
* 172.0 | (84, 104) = 0.44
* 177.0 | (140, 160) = 0.10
